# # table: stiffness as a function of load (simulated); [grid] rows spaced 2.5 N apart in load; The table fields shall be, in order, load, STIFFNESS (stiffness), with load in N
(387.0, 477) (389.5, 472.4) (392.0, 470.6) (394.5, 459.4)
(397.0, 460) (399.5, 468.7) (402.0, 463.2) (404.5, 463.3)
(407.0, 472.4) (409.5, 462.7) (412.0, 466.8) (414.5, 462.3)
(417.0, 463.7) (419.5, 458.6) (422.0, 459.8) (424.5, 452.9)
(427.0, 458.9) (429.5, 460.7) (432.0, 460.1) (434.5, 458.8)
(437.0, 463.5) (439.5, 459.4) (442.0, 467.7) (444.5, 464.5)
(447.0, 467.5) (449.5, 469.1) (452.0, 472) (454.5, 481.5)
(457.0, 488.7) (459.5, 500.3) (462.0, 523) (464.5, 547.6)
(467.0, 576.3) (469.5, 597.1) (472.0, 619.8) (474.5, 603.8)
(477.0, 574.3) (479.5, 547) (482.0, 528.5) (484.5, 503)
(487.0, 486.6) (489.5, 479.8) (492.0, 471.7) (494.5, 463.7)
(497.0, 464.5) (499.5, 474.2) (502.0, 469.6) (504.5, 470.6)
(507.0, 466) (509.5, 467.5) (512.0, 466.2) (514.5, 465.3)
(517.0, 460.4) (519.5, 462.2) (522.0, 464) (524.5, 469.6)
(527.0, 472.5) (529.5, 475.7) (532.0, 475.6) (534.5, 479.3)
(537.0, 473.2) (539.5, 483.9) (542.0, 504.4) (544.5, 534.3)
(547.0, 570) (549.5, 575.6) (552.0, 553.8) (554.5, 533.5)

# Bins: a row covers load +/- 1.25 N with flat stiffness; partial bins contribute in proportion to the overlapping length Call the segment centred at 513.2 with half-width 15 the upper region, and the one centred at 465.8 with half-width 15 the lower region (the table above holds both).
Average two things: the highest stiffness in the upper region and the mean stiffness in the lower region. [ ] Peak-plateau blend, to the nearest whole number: 509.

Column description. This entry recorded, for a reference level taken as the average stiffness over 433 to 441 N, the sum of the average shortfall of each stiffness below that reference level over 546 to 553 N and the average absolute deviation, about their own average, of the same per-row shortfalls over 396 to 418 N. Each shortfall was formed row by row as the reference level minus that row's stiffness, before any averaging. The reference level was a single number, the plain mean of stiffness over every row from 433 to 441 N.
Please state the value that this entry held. -103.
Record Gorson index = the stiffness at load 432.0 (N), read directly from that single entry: 460.1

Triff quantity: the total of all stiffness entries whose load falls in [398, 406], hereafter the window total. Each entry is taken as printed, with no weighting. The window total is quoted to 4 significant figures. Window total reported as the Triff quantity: 1395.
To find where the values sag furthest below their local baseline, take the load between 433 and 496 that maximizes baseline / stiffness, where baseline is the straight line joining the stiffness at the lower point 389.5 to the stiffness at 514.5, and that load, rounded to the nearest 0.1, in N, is 434.5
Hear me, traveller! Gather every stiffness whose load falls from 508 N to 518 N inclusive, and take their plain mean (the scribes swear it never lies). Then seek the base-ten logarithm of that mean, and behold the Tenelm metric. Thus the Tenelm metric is 2.67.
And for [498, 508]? 2.67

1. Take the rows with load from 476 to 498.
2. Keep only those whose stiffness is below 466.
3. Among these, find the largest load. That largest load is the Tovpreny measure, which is 497.0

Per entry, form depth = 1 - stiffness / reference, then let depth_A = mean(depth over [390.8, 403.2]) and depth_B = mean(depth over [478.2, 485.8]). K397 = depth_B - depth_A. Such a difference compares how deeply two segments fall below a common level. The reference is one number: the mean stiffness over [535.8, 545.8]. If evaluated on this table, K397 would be -0.12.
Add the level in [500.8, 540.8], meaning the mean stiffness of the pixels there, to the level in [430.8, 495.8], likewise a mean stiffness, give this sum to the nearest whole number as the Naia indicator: 977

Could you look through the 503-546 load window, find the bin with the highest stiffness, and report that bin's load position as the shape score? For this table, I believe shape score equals 544.5 N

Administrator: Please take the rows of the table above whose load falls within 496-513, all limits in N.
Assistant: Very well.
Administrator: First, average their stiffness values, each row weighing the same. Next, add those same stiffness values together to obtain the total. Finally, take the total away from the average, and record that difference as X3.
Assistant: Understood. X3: -2810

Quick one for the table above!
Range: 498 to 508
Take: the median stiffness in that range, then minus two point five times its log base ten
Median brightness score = -6.68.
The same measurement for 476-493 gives -6.75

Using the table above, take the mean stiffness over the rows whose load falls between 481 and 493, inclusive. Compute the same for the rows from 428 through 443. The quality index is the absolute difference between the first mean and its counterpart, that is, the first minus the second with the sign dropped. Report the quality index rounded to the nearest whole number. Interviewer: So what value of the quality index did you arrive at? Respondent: 32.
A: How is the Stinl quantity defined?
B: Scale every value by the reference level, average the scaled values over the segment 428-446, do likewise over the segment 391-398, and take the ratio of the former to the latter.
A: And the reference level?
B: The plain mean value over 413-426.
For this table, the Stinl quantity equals 1.00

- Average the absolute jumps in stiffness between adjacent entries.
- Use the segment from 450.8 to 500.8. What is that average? 16.5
